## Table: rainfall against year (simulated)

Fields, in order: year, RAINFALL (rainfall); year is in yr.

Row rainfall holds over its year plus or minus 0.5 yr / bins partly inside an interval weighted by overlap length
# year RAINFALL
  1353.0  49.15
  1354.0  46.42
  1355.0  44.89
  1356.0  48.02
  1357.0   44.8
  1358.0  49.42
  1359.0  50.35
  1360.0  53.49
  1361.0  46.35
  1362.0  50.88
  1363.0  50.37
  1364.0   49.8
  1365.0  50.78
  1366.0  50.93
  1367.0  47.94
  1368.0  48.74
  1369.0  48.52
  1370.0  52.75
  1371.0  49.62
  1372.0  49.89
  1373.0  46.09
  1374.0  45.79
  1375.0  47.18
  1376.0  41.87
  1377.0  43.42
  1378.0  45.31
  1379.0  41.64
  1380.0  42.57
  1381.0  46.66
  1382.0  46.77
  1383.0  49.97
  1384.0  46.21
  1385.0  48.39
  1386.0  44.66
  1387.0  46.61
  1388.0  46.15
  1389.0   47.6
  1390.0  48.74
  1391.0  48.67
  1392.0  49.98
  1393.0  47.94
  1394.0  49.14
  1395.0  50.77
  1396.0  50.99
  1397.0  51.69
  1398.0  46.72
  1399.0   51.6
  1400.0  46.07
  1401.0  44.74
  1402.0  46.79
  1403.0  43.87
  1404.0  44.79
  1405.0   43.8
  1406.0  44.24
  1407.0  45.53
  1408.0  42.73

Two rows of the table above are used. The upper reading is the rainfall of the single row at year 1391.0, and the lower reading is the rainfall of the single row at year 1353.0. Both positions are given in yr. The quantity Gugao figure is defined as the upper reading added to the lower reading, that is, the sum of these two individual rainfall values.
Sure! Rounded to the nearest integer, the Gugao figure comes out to 98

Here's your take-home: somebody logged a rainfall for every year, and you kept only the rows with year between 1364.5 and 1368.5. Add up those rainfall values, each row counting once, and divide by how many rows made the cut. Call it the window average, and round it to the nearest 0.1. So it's 49.6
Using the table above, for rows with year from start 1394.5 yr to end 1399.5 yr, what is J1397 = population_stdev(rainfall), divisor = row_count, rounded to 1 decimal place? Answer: 1.9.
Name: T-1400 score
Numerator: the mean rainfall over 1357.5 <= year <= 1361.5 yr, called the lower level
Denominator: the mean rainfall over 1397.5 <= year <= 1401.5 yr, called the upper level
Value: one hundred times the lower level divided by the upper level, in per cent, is 106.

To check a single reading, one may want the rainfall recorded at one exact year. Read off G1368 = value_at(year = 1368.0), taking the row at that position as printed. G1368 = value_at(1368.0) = 48.74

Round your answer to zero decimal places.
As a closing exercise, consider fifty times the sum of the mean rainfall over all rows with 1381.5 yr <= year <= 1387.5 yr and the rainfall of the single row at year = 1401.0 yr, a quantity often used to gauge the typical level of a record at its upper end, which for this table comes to 4592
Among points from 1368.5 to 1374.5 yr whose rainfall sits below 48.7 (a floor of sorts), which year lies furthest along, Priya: 1374.0 yr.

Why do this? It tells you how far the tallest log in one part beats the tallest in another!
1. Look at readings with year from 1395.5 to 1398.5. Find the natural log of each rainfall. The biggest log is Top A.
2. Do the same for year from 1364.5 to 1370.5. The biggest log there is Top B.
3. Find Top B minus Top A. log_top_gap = 0.02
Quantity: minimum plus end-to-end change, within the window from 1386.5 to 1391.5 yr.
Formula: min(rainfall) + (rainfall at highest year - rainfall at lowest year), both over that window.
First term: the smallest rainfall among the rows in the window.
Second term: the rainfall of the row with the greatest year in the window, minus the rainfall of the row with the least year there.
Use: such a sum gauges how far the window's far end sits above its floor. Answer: 48.2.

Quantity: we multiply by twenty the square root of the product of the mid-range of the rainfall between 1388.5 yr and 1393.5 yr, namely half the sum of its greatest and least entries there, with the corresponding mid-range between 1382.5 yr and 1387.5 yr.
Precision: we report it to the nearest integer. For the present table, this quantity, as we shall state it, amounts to 961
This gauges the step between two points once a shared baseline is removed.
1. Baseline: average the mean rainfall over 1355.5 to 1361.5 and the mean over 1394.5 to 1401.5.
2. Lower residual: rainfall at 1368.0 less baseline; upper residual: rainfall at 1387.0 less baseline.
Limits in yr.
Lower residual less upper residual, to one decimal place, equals 2.1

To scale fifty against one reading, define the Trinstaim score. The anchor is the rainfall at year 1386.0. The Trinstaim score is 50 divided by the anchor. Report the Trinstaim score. 1.12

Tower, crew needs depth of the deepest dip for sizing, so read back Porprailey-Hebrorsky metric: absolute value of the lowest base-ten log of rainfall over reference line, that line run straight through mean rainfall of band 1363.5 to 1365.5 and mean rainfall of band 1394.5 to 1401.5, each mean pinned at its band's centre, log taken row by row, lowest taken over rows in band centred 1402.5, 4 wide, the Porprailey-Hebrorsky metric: 0.046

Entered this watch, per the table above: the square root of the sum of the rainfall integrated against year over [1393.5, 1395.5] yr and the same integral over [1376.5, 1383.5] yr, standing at 20.4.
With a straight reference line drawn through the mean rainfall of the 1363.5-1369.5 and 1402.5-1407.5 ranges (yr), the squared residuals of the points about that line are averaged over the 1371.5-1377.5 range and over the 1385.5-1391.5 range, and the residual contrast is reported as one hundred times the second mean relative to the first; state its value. 23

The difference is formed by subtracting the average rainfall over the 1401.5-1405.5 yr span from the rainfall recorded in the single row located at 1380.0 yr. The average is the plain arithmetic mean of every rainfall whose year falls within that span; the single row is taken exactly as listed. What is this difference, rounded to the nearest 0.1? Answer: -2.2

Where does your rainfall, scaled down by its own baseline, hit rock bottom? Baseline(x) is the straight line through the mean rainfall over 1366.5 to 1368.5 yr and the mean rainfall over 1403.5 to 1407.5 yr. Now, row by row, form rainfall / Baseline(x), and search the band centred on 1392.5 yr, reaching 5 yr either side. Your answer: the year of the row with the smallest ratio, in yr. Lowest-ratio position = 1388.0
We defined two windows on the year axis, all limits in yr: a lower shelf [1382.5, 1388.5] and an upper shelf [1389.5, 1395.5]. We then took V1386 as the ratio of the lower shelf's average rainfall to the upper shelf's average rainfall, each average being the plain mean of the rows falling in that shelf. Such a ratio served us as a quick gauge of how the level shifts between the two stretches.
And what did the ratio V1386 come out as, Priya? 0.96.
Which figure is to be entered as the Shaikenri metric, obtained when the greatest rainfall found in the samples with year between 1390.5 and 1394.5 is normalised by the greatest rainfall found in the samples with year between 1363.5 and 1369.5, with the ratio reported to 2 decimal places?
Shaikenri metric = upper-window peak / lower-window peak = 0.98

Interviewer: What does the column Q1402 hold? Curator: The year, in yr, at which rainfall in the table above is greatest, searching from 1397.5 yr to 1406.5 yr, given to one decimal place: 1399.0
